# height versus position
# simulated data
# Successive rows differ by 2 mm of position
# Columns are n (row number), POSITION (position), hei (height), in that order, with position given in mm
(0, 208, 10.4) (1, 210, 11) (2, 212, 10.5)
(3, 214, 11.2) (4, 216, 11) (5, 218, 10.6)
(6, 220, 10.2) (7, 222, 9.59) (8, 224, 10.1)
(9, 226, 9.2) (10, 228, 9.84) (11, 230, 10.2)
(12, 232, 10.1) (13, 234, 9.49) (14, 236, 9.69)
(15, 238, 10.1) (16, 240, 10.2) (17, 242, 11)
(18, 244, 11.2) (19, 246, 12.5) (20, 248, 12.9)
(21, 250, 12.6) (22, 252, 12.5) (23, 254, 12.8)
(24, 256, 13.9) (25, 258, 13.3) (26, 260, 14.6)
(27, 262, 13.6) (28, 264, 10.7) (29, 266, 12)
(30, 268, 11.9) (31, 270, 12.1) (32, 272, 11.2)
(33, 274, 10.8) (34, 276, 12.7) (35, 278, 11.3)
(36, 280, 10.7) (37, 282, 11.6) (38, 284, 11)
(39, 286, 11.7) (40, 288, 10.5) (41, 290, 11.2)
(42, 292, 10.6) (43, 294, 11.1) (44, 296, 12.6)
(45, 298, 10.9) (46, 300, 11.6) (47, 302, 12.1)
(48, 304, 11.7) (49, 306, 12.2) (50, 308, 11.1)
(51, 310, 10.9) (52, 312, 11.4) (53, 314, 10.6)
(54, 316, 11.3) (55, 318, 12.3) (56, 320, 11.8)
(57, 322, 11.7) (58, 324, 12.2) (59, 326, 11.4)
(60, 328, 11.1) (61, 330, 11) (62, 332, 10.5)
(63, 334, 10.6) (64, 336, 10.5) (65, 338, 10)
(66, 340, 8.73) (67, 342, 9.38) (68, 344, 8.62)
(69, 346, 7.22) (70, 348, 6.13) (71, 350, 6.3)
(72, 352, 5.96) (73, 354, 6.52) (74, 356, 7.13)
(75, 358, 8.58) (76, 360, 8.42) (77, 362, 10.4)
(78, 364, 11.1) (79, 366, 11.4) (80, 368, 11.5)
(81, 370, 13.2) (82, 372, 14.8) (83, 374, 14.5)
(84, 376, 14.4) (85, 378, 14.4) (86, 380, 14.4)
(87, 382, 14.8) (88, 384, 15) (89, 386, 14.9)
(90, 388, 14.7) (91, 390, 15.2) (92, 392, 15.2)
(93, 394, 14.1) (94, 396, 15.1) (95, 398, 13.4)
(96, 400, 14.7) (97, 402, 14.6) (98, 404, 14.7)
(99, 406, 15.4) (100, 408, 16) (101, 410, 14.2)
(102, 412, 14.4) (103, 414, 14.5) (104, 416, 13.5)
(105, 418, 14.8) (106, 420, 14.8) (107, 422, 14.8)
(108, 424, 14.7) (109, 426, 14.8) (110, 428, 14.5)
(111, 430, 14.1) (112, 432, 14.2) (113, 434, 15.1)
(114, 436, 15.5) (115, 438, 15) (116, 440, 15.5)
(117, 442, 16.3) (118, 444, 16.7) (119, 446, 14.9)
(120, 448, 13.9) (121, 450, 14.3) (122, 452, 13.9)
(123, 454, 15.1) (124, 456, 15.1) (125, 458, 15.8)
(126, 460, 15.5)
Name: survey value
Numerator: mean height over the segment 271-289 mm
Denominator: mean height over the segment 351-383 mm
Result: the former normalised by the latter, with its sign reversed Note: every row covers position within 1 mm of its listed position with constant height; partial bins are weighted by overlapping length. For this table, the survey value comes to -0.99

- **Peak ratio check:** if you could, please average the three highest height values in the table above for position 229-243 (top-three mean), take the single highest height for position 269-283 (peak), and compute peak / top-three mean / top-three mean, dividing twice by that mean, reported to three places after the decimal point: 0.116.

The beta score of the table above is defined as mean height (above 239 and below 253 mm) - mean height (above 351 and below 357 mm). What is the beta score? 5.3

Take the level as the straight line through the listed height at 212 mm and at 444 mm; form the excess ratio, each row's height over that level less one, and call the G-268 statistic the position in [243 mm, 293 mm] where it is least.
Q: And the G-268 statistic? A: 288 mm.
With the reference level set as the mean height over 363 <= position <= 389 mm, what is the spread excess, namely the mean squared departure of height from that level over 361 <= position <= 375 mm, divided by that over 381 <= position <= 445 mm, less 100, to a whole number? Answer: -97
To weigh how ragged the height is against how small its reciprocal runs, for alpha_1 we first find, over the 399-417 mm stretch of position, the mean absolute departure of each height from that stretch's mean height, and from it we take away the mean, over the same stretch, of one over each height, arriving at 0.41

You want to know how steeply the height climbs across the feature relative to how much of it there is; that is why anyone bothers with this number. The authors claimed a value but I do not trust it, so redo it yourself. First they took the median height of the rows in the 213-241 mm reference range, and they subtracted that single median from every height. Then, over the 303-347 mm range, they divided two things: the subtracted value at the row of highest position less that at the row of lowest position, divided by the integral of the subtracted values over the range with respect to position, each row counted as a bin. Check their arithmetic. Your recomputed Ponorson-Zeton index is -0.159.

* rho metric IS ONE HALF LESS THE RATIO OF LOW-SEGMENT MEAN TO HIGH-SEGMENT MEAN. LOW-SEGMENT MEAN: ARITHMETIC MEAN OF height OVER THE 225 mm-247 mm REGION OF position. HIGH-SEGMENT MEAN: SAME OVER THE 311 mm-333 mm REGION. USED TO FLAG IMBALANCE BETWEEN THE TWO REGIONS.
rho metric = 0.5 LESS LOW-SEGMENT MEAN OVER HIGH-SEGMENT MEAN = -0.41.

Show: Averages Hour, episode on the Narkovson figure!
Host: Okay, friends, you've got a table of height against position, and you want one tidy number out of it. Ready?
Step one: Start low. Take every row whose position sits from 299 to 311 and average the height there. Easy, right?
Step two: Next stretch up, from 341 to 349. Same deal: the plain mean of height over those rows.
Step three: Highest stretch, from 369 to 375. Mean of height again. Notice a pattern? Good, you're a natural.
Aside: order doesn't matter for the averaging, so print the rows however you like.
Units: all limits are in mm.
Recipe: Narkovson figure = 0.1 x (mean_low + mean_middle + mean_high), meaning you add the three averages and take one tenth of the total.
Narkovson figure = 3.36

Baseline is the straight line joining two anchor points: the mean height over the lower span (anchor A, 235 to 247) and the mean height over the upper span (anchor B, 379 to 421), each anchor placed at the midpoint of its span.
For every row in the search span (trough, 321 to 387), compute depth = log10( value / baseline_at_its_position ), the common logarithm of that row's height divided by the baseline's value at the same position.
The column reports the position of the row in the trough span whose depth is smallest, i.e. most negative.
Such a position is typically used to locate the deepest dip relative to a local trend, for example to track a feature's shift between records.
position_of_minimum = 352 mm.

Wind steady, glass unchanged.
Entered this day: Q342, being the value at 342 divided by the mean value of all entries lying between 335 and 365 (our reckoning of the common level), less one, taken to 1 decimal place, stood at 0.1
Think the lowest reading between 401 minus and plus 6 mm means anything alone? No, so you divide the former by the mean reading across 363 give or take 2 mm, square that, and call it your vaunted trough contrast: 1.6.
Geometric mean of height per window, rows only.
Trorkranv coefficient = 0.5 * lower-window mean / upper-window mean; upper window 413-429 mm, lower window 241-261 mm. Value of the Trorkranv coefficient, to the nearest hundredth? 0.44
